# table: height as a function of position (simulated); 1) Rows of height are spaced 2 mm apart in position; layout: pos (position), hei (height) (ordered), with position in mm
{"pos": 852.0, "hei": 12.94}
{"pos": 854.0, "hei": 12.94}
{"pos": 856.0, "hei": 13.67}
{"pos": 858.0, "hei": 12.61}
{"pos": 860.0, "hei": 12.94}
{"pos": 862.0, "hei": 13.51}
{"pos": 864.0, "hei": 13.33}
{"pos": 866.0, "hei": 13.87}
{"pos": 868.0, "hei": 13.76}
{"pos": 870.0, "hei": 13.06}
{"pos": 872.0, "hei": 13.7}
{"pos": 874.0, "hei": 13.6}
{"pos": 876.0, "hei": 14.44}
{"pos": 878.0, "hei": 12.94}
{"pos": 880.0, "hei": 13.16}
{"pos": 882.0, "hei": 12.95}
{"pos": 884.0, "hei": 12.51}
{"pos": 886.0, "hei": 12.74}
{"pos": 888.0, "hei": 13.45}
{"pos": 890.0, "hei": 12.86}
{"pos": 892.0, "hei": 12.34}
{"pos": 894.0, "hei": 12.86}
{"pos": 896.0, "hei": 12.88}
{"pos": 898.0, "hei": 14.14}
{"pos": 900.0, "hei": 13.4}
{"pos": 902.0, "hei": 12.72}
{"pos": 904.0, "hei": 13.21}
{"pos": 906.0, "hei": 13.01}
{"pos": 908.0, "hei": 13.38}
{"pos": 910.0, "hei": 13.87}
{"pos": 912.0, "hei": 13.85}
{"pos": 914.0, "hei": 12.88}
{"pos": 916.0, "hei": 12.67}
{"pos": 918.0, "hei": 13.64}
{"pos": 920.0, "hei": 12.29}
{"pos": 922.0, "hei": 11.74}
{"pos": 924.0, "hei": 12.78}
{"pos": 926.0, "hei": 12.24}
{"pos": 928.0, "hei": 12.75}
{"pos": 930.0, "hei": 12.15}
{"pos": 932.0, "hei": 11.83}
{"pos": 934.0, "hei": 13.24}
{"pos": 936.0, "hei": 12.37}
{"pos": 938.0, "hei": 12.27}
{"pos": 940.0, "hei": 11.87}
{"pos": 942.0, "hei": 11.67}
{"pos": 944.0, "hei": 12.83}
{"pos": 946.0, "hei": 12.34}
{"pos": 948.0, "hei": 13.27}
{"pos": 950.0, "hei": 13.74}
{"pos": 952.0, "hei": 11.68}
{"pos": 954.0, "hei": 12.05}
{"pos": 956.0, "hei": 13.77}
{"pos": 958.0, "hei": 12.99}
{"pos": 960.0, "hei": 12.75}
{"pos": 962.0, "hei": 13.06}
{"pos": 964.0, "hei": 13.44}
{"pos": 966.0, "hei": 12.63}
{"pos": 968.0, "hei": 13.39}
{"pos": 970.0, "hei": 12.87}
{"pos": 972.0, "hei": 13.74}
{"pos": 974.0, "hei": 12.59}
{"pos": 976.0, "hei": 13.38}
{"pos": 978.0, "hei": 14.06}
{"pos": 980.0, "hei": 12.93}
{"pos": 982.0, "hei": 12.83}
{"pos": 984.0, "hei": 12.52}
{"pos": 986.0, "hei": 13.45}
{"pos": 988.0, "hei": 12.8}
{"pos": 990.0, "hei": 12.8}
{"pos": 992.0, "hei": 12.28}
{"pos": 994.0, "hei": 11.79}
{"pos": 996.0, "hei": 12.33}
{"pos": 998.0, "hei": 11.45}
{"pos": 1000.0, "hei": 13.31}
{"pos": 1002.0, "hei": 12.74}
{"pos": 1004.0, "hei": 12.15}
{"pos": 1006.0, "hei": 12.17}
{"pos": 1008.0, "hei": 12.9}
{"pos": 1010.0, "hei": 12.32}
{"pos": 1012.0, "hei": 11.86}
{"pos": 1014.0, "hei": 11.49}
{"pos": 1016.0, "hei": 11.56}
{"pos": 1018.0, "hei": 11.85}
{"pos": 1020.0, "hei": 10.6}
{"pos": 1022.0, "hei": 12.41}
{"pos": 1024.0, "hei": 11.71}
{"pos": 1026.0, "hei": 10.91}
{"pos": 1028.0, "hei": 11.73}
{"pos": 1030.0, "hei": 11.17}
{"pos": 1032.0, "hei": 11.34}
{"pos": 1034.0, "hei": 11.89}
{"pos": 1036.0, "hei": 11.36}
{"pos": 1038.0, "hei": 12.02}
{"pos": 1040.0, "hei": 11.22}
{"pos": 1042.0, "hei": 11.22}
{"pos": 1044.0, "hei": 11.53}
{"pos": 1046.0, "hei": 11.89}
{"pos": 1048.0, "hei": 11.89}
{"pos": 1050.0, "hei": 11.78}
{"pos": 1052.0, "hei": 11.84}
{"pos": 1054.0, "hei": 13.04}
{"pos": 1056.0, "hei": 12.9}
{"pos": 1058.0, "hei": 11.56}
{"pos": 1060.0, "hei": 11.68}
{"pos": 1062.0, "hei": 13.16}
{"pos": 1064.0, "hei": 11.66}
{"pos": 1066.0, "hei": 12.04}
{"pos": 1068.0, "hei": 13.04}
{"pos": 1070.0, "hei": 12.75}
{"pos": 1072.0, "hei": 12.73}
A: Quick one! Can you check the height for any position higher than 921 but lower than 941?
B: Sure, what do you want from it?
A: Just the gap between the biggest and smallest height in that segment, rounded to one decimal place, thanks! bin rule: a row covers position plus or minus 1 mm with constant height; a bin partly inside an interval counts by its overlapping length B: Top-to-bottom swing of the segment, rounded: 1.5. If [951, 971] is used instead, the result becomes 2.1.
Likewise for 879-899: 1.8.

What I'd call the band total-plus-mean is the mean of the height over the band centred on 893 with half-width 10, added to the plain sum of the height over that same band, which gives 143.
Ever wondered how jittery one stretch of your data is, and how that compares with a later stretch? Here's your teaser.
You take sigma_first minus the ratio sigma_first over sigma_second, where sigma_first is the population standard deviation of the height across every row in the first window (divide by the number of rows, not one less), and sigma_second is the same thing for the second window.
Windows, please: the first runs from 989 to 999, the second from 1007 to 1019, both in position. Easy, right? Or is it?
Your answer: -0.50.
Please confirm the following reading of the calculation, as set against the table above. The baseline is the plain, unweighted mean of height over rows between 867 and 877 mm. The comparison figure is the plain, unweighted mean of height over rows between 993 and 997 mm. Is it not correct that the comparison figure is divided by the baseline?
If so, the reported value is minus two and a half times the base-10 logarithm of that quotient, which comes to 0.14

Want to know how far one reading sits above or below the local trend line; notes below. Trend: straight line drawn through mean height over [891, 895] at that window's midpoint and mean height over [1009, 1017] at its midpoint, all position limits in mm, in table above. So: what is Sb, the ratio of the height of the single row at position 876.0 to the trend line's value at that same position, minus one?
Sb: 0.14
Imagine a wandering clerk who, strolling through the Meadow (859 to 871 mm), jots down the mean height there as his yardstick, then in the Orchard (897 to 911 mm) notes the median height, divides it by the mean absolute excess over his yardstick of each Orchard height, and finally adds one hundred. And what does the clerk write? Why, 137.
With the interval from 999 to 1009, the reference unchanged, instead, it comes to 117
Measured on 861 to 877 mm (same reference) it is 138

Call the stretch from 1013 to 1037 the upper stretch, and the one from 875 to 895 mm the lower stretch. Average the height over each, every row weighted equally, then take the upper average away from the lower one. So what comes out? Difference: 1.5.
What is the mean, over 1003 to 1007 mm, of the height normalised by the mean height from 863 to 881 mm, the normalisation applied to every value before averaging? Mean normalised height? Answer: 0.898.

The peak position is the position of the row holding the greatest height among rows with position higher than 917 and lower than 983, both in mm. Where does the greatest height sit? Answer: 978.0 mm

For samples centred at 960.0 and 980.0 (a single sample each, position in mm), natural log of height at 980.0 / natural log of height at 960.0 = 1.01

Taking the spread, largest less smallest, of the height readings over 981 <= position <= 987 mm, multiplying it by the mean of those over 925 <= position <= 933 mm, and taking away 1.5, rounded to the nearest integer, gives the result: 10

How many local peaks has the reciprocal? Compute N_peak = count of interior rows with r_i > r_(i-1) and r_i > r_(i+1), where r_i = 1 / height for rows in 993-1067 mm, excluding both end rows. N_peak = 10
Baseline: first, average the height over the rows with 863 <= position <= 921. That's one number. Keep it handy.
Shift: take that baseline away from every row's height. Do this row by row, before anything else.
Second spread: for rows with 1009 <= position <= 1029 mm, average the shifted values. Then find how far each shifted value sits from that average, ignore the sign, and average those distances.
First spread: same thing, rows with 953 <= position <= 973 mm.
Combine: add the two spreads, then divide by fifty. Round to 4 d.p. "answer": 0.0163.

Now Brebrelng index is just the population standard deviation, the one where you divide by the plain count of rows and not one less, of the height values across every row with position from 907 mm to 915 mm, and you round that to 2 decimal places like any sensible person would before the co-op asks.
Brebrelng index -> 0.41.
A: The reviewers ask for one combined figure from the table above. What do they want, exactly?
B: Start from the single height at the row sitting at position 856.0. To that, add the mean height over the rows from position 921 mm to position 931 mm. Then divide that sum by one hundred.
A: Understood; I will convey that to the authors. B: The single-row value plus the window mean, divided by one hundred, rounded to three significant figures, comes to 0.260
